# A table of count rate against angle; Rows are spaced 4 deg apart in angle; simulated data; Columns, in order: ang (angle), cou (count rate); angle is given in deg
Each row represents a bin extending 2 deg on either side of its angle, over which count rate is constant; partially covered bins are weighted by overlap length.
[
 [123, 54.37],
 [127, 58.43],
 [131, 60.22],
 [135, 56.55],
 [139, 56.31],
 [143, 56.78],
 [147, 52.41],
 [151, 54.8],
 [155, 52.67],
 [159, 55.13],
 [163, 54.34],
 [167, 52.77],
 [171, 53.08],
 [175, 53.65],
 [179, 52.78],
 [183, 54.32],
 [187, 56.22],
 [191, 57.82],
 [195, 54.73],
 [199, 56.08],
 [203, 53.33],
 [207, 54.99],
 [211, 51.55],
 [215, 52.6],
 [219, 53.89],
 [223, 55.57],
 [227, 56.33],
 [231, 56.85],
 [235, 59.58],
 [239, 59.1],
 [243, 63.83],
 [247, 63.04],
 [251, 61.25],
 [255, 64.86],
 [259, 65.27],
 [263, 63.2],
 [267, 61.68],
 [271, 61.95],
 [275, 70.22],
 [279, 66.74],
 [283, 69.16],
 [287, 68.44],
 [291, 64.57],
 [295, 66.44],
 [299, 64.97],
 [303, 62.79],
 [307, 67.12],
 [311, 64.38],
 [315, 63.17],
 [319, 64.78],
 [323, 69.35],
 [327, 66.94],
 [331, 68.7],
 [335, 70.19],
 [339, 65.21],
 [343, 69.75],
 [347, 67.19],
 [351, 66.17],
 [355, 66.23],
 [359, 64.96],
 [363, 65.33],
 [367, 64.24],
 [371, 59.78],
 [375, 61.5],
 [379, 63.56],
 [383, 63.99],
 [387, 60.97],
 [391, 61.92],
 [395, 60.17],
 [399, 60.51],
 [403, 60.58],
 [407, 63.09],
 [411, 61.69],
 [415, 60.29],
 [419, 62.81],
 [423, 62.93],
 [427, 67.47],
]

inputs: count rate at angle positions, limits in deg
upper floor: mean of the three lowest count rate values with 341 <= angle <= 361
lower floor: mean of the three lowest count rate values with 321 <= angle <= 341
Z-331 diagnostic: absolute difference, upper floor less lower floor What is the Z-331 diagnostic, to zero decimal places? 1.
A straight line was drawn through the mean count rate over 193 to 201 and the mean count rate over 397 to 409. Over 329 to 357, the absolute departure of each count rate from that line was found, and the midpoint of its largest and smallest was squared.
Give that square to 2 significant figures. 68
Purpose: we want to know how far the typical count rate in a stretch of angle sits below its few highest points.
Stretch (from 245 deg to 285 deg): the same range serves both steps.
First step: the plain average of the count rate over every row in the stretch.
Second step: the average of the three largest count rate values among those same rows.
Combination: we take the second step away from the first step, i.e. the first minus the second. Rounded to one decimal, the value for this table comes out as -4.0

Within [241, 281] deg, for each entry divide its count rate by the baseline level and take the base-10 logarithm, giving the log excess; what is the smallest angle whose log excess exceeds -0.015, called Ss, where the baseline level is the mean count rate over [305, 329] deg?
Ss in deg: 243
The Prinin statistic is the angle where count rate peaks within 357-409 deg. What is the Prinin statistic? 363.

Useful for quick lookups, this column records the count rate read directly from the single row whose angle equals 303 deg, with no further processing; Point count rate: 62.79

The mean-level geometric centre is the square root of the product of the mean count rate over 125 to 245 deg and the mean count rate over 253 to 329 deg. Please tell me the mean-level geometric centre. 60.4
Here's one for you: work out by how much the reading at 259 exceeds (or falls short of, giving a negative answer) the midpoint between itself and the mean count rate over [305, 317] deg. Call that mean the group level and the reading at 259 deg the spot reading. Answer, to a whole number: 0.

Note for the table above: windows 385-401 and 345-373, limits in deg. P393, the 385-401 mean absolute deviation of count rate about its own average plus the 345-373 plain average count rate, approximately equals 65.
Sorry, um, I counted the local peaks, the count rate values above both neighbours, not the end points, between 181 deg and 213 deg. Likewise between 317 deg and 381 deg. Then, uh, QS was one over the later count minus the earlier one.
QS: 0.5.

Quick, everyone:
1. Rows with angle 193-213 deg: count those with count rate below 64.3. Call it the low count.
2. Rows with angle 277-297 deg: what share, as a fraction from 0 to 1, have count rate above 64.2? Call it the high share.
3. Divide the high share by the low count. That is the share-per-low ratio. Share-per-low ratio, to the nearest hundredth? 0.20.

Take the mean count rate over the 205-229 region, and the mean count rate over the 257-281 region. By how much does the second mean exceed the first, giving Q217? 11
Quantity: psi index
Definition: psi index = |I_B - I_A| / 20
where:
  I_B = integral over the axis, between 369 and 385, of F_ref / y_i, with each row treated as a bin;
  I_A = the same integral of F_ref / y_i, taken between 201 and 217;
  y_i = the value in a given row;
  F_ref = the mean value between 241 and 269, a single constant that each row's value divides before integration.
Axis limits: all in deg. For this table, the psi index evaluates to 0.14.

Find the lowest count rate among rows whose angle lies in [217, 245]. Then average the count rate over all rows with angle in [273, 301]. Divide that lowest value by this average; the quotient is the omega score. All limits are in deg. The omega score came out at 0.80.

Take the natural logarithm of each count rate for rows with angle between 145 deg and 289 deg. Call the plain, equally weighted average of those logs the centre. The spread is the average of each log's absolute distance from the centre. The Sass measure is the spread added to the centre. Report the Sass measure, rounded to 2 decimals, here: 4.14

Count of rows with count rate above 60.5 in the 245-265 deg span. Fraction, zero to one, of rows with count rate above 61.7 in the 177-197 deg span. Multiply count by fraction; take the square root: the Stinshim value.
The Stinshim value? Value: 0.0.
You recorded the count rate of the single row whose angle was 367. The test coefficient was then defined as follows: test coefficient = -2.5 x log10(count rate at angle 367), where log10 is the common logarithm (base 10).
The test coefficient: -4.52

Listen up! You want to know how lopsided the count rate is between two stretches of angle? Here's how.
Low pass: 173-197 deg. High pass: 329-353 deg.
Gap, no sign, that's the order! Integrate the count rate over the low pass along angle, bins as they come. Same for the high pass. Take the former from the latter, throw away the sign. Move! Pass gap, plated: 311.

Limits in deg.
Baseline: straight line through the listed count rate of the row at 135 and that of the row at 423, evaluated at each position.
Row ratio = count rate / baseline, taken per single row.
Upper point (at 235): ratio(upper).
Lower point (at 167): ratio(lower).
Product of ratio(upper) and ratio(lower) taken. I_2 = 0.93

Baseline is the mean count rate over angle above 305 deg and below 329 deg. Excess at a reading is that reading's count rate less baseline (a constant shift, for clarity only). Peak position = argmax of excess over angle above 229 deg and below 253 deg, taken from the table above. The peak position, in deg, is 243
